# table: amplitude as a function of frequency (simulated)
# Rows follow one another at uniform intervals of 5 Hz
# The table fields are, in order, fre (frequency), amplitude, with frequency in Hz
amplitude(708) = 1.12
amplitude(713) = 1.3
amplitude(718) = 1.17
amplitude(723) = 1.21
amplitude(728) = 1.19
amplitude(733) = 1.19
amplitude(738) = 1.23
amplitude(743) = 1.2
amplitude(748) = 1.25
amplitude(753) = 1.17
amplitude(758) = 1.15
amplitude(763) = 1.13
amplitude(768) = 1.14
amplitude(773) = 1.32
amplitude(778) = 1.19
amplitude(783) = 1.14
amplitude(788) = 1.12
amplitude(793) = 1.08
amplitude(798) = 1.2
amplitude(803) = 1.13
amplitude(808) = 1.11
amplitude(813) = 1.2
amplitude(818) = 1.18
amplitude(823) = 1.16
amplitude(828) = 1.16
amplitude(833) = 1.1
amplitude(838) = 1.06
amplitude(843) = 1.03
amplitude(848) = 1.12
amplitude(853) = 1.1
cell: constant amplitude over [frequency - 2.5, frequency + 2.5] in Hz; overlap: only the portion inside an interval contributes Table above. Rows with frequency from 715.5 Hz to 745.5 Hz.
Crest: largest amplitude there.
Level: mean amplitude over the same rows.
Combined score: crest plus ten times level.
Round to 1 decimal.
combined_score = 13.2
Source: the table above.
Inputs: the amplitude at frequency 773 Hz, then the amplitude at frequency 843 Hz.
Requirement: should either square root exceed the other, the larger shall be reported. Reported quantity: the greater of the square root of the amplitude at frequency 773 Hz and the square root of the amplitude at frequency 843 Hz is 1.15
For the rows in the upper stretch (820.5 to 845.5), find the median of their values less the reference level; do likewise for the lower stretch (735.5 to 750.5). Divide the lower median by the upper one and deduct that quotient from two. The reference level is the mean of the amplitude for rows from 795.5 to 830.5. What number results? 3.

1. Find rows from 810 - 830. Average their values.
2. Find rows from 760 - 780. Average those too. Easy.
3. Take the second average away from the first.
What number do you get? -0.020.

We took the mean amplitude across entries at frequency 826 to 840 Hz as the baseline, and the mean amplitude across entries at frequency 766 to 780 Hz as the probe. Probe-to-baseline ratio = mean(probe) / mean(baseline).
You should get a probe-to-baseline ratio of 1.10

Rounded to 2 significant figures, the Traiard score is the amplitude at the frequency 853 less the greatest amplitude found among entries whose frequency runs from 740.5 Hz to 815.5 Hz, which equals -0.22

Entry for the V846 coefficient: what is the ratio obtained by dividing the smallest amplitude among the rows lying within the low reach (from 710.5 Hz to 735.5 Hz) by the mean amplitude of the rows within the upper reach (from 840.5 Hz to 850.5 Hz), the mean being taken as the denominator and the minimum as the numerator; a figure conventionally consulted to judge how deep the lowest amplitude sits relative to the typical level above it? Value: 1.09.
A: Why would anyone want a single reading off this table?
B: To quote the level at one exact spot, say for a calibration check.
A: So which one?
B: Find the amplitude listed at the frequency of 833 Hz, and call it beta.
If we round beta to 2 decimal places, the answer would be 1.10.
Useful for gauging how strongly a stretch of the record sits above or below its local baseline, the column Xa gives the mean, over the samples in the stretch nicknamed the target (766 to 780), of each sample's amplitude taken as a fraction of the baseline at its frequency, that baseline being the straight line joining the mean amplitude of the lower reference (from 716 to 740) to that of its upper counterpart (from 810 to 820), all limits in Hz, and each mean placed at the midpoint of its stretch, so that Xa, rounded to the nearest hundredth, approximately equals 1.02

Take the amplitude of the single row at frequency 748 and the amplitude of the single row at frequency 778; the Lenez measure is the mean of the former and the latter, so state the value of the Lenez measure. 1.22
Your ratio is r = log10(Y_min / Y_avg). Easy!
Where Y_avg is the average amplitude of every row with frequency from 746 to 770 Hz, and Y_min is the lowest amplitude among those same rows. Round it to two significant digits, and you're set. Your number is -0.014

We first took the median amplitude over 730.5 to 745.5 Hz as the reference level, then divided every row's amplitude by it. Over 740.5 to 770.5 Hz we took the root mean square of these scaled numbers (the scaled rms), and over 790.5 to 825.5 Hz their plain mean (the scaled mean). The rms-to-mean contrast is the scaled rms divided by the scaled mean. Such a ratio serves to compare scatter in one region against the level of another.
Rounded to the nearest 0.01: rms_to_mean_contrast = 1.02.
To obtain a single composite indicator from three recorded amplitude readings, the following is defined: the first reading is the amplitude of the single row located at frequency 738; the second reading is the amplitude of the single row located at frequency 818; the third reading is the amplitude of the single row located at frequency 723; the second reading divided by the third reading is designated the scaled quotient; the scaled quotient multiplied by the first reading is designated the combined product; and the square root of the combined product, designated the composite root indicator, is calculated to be 1.10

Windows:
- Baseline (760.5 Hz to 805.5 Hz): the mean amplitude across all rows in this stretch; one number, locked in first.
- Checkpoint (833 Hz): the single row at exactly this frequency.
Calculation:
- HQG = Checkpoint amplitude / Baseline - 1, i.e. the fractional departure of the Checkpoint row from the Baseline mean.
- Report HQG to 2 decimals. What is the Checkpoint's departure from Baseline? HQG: -0.05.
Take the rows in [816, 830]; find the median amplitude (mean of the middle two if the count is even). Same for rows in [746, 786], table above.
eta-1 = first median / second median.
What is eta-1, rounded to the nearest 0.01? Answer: 1.00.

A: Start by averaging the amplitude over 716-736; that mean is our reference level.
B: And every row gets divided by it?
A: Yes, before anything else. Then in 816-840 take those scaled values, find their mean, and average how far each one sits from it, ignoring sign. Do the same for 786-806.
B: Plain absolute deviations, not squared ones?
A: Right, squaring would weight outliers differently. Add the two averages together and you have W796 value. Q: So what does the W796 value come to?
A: 0.063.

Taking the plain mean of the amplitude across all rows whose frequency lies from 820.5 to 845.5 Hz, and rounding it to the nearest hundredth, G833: 1.10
